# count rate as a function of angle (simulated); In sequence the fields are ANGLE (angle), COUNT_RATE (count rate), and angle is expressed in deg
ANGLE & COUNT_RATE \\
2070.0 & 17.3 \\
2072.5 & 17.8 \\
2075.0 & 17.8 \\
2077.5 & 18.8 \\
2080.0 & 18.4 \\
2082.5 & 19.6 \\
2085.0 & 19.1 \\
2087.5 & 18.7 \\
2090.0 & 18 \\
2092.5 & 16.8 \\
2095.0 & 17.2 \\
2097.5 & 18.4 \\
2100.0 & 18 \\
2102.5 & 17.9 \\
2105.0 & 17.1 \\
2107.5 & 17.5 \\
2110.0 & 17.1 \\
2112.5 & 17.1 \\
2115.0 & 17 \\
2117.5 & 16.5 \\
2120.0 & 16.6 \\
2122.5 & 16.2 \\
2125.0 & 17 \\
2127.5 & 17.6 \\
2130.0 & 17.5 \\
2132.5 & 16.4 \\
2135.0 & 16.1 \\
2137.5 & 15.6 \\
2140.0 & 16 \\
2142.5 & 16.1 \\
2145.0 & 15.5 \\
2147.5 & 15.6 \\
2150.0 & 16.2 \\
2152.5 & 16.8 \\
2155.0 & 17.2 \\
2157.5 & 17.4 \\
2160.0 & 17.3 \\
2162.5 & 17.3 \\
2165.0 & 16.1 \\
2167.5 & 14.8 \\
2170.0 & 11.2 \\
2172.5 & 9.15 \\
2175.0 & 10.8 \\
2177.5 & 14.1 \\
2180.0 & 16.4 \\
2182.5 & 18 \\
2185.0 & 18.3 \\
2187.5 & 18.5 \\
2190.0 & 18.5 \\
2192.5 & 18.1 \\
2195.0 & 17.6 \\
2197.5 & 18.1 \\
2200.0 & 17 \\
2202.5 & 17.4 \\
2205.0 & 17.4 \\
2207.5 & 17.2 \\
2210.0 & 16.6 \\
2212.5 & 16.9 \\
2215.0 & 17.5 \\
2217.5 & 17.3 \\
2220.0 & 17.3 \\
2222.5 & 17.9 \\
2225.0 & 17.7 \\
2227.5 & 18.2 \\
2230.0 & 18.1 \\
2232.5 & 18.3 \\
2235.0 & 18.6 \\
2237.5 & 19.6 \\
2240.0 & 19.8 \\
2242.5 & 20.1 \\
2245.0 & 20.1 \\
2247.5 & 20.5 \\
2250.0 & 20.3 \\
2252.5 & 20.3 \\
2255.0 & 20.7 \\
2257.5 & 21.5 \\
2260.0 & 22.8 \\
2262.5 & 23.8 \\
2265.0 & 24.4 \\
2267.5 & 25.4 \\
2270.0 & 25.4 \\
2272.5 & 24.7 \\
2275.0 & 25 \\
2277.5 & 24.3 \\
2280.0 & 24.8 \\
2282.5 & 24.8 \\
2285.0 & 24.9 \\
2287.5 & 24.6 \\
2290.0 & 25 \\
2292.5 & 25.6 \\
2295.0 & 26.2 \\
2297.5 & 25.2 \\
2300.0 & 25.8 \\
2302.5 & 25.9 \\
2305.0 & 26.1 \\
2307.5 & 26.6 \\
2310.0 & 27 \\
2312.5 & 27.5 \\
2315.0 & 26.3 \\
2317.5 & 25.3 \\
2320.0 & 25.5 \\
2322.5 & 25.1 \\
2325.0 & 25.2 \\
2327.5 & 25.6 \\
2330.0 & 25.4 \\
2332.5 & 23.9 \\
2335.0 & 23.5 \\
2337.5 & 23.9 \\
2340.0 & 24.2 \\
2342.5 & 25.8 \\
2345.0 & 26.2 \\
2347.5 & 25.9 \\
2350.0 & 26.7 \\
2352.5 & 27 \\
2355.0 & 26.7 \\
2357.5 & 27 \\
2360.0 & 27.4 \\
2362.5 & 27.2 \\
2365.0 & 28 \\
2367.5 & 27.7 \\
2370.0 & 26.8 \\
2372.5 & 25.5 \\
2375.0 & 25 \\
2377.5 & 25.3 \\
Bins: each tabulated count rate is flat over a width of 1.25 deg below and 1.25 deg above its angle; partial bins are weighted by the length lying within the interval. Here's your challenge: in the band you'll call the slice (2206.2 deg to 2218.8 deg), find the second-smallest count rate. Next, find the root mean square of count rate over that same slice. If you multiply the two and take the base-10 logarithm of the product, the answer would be 2.46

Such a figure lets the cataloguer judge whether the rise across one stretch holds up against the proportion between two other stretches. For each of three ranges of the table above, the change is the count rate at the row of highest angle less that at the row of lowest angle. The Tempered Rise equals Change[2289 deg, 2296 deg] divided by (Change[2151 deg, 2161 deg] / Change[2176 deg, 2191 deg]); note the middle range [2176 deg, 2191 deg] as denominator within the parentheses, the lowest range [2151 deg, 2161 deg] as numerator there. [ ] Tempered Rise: 10.6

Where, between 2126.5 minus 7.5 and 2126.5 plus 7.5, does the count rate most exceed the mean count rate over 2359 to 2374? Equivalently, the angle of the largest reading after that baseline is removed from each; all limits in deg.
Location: 2127.5 deg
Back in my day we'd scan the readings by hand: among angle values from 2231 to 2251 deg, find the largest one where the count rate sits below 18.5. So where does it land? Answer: 2232.5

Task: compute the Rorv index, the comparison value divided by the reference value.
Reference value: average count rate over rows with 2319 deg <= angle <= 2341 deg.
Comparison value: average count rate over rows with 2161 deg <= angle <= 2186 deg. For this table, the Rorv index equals 0.59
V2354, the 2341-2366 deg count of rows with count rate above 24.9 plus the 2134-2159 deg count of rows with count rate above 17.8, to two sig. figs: 10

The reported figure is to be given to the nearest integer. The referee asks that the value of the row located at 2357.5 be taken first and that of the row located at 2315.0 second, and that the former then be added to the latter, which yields 53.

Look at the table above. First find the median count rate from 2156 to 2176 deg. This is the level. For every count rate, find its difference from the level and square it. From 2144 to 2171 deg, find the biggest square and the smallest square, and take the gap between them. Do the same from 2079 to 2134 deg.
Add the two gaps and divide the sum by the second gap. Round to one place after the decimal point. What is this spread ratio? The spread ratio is 2.1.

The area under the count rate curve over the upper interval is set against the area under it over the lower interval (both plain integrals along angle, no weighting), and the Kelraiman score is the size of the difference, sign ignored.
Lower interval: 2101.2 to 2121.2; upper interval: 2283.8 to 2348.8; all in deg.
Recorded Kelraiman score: 1314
